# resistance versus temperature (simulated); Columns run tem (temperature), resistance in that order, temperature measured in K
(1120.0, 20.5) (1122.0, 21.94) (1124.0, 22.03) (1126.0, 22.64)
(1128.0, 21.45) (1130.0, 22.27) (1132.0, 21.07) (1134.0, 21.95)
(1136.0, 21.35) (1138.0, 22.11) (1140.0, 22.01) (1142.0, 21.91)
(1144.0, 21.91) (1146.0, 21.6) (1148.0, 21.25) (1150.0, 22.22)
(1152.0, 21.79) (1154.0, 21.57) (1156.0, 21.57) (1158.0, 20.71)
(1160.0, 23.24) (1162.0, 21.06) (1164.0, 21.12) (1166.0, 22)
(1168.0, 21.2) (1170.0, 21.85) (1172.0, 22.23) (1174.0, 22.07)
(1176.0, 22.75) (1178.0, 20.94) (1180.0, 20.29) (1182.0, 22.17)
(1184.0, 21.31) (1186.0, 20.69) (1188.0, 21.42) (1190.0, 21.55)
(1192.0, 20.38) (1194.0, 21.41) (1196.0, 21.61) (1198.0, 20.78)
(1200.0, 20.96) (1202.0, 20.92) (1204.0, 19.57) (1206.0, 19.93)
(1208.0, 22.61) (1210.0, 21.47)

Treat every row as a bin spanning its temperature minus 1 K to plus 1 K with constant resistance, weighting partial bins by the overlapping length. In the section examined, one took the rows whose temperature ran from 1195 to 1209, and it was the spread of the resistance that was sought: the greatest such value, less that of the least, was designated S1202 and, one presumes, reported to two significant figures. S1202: 3.0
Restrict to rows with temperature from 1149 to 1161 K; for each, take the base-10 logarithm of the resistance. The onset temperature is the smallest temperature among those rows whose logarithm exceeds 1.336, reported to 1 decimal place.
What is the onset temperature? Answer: 1150.0 K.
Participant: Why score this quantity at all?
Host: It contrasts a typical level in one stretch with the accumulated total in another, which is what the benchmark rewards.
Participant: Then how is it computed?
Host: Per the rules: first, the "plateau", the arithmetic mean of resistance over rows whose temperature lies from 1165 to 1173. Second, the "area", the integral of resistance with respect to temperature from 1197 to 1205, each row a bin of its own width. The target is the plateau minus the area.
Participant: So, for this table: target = -143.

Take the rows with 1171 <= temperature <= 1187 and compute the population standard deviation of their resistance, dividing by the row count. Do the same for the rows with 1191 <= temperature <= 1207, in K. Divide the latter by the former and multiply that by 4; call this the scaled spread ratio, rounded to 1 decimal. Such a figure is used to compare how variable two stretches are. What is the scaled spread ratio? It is 3.2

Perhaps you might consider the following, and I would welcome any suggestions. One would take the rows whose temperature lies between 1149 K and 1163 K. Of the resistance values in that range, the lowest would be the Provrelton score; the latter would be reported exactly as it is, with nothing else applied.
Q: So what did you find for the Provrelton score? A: 20.71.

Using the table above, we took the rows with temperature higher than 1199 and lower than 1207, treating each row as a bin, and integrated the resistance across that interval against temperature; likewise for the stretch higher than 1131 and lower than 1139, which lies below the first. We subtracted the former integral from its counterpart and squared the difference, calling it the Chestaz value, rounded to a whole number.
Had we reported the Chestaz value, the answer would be 104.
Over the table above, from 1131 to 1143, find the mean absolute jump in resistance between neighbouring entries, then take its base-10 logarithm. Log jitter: -0.31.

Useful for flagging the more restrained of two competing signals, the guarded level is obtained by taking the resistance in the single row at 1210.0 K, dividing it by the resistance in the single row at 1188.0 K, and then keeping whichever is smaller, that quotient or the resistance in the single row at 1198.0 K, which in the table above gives 1.00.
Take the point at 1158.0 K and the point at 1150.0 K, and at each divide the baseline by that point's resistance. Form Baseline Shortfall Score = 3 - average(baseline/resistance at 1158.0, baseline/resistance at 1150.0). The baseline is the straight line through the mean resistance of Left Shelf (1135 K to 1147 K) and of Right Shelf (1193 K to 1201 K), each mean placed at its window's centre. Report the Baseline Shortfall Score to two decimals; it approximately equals 1.99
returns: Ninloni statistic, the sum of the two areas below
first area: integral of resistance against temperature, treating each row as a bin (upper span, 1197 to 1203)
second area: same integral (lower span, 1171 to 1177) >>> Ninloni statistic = 259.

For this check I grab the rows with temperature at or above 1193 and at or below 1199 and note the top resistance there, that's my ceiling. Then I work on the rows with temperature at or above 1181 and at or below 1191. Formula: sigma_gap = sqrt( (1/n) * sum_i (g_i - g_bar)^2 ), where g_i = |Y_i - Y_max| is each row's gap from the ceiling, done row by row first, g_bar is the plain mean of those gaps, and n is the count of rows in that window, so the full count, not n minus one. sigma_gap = 0.31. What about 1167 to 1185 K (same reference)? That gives 0.35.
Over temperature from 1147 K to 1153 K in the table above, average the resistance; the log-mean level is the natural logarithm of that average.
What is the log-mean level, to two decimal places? 3.08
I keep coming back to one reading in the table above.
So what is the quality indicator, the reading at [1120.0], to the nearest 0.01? 20.50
